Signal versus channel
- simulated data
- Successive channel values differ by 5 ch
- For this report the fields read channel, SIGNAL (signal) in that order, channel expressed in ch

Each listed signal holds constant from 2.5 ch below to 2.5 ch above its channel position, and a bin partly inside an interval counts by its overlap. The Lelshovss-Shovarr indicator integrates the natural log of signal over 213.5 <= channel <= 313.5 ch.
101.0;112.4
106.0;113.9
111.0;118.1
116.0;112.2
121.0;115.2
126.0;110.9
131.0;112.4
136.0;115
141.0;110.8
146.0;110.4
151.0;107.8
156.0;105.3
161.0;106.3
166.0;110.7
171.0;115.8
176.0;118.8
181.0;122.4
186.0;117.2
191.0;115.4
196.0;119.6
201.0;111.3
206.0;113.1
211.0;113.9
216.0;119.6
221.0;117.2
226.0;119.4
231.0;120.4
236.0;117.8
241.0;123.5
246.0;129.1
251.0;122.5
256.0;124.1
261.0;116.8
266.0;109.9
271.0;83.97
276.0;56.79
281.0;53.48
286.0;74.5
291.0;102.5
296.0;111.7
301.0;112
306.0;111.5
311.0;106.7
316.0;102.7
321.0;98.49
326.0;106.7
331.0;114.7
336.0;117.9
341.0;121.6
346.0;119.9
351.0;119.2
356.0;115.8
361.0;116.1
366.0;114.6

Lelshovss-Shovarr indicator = 464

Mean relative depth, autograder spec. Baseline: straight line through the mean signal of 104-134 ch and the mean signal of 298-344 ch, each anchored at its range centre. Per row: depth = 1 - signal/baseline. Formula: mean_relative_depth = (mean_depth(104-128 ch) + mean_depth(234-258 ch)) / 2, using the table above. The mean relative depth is -0.054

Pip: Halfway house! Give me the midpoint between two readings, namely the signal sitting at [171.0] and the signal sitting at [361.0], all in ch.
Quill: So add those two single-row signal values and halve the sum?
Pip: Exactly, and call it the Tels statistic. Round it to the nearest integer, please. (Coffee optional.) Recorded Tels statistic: 116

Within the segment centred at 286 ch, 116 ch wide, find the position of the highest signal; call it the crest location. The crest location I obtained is 246.0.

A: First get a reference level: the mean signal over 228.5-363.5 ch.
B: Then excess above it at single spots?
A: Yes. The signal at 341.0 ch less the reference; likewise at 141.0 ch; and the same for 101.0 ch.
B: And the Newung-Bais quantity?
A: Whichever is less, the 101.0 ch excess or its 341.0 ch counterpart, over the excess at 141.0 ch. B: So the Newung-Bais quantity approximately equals 1.5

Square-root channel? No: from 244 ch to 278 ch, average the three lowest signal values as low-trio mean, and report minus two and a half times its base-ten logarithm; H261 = -4.80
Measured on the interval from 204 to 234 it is -5.15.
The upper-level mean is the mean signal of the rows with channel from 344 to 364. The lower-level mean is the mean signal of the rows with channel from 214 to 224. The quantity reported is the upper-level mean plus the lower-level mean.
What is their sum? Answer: 236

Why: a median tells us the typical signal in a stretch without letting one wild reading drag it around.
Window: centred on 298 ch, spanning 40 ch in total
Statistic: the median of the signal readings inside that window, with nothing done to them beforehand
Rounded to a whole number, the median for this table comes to 105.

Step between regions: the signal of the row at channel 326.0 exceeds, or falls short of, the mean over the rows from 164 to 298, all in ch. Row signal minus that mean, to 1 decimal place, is -3.0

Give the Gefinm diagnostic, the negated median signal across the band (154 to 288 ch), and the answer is -117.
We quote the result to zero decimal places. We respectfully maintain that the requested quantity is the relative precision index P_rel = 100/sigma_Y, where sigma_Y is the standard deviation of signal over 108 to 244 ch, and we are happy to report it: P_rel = 21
